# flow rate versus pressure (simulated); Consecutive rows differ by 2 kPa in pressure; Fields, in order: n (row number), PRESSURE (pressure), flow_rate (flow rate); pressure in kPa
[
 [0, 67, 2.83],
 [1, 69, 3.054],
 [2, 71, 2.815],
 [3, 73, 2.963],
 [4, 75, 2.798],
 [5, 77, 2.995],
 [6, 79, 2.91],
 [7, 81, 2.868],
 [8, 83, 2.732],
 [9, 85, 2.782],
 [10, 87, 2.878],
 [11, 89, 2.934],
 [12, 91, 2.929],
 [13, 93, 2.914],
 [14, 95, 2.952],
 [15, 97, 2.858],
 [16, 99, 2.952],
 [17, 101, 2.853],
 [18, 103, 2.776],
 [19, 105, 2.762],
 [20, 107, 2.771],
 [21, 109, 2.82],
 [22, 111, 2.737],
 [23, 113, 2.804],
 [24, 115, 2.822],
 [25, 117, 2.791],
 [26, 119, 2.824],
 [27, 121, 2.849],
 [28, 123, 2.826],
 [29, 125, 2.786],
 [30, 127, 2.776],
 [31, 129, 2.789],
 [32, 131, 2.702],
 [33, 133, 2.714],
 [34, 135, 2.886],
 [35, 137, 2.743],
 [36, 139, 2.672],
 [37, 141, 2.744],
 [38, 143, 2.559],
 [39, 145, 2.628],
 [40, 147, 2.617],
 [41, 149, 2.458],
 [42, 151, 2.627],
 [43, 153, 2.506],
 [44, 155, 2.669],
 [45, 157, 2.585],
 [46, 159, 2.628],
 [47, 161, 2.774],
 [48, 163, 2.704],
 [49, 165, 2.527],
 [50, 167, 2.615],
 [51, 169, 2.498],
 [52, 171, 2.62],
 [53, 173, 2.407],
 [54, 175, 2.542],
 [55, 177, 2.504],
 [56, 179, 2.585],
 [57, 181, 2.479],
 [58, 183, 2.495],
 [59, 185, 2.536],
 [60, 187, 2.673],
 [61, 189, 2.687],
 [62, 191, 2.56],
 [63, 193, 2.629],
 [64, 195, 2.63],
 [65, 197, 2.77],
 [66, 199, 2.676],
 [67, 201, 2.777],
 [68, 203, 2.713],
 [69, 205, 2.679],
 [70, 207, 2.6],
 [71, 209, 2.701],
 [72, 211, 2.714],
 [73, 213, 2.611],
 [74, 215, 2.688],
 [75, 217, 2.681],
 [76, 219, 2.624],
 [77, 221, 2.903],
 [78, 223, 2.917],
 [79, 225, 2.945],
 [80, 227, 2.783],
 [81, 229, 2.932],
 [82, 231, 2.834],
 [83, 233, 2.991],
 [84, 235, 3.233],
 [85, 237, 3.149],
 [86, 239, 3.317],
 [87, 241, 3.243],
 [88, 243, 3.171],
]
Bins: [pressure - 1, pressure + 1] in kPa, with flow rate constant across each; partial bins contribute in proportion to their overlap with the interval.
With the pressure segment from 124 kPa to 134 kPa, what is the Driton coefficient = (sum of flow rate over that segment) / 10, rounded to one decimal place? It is 1.4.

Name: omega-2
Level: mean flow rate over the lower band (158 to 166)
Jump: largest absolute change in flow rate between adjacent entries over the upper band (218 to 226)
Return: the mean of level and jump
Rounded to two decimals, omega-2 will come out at 1.47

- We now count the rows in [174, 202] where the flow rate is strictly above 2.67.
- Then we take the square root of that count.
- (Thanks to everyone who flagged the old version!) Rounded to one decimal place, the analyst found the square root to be 2.2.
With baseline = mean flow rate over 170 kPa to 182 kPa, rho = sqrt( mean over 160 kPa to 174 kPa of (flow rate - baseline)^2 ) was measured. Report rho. 0.14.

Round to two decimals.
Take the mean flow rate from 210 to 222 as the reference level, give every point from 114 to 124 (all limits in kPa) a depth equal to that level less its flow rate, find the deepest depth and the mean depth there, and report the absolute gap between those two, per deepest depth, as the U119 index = -0.36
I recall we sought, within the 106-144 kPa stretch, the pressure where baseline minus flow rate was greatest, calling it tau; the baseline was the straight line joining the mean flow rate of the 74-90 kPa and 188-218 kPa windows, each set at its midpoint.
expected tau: 143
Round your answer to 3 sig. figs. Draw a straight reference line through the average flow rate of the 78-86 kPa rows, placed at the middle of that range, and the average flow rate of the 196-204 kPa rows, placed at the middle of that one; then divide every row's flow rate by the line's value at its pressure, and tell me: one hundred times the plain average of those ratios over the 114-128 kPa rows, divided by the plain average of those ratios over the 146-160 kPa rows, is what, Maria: 108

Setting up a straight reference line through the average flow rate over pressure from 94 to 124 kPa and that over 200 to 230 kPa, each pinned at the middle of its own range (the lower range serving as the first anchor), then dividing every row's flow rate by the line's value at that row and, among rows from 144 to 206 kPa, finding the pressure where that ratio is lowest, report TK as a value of 173 kPa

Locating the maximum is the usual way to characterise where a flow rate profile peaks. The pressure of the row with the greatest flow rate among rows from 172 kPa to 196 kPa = 189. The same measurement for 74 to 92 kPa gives 77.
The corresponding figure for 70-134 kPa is 77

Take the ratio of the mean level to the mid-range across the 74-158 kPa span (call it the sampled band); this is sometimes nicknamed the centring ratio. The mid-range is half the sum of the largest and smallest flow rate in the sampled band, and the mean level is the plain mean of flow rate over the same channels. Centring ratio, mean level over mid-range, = 1.02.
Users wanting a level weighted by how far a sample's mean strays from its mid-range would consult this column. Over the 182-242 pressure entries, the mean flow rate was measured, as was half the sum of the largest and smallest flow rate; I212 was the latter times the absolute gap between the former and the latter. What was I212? 0.338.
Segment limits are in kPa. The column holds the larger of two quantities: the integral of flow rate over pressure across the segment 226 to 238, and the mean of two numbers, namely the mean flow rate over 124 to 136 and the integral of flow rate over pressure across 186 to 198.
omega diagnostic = 36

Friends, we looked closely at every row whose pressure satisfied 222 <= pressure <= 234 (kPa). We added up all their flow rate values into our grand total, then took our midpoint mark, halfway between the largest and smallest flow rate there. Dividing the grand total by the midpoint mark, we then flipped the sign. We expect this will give -6.03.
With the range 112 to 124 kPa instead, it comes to -6.00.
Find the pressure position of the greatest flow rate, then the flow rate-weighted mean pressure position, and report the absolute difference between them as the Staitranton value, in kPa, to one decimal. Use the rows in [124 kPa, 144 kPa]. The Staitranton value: 1.1 kPa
